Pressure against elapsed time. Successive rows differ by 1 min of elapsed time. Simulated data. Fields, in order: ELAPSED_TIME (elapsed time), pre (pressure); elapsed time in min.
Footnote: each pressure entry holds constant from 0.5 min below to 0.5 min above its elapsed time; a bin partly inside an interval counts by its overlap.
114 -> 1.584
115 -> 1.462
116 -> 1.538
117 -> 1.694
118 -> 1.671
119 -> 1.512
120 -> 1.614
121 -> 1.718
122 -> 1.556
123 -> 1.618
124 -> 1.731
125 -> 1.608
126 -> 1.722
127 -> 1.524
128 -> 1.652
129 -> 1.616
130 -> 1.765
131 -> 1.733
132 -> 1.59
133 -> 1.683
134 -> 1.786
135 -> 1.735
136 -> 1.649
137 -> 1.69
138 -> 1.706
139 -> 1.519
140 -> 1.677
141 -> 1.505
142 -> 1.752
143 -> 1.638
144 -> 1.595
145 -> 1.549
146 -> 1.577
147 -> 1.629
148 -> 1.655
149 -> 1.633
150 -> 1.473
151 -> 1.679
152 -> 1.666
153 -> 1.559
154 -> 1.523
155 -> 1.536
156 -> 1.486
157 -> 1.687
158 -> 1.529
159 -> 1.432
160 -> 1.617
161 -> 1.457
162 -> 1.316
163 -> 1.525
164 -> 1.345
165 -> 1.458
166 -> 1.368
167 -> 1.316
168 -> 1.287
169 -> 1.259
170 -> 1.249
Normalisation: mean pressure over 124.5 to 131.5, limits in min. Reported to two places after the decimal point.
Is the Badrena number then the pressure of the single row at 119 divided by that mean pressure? 0.91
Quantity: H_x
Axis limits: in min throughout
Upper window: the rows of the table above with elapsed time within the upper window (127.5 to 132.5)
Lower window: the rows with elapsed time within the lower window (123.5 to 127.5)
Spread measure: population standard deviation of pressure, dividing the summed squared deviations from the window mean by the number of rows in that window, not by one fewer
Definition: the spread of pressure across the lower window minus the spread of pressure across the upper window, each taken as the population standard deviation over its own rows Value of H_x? 0.02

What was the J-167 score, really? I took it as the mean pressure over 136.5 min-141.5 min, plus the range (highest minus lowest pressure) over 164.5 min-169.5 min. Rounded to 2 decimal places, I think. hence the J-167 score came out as 1.82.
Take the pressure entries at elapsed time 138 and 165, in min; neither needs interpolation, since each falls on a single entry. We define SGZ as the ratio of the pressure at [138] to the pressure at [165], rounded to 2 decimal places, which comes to 1.17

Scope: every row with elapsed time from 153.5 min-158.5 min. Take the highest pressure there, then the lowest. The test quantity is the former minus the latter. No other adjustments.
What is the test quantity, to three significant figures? 0.201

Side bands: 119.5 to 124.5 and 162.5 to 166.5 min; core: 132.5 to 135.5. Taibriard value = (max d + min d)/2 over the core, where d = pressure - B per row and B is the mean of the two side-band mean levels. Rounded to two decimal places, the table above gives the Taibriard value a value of 0.20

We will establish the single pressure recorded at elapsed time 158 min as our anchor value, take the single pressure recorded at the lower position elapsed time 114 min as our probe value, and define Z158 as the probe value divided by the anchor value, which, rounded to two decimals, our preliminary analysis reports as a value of 1.04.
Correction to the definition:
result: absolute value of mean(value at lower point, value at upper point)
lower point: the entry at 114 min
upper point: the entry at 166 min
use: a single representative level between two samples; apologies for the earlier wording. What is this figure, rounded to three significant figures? 1.48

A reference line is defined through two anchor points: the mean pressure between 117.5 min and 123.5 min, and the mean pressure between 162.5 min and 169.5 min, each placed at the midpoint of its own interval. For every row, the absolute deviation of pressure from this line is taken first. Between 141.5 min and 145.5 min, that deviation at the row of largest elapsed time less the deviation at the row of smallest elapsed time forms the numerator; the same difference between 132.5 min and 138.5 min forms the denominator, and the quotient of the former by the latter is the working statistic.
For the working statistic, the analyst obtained -3.7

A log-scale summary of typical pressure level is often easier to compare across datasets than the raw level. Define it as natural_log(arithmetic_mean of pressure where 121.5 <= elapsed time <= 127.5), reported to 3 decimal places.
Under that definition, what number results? 0.486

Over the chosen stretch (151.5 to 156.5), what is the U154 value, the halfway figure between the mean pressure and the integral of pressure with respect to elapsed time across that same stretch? 4.66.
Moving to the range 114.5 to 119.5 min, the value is 4.73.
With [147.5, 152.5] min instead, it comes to 4.86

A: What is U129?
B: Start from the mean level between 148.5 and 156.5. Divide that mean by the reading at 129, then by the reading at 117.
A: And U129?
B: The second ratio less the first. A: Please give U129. -0.045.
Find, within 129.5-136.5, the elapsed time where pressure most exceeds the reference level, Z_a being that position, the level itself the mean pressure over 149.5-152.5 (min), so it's 134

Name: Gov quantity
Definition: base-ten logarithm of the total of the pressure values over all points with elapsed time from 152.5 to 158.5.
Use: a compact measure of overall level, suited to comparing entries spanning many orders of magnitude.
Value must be 1.0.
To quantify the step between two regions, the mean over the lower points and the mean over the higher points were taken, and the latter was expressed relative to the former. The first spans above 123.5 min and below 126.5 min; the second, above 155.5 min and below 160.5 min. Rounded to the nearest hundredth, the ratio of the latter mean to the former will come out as 0.92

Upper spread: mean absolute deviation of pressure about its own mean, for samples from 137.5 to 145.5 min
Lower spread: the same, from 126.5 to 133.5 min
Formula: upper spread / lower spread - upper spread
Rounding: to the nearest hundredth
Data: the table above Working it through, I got 1.10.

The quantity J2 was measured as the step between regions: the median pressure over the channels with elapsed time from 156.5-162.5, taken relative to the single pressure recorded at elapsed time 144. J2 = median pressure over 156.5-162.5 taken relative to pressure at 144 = -0.10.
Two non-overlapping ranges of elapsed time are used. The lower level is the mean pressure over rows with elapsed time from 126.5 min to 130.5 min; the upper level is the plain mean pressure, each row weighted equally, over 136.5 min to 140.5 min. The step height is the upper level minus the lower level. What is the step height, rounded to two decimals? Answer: 0.01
